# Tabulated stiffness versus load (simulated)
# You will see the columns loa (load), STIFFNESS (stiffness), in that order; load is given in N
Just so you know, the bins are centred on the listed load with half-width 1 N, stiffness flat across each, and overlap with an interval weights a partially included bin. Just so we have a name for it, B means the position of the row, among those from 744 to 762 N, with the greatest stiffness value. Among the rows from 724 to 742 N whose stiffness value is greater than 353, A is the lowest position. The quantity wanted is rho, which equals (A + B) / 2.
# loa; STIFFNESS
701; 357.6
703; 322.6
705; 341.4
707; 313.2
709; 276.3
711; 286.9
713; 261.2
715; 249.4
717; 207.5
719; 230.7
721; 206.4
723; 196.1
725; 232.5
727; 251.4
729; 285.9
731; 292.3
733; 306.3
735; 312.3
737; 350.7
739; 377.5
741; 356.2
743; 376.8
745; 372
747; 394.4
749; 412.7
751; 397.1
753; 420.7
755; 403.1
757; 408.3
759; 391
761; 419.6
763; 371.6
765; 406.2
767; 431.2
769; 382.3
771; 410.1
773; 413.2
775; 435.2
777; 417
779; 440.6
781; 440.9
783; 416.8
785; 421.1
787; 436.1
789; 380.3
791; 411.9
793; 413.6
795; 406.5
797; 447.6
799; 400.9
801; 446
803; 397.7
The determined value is 746 N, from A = 739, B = 753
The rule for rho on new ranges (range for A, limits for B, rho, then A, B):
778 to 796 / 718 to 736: 757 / 779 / 735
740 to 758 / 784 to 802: 769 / 741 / 797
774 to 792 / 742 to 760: 764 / 775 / 753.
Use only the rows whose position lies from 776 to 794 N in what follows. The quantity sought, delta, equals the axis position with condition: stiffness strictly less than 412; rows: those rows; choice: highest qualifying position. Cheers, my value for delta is 791 N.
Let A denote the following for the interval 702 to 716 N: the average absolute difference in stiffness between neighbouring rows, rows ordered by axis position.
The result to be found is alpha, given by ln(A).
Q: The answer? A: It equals 3.09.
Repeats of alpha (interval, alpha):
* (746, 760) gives 2.79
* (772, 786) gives 2.74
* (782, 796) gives 2.96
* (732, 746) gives 2.98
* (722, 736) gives 2.96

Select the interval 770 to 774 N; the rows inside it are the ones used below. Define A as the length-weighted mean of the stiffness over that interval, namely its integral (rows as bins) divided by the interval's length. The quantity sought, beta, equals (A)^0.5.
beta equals 20.3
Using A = 412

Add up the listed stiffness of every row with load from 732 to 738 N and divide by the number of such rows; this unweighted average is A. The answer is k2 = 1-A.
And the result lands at -322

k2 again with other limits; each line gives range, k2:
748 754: -409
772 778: -421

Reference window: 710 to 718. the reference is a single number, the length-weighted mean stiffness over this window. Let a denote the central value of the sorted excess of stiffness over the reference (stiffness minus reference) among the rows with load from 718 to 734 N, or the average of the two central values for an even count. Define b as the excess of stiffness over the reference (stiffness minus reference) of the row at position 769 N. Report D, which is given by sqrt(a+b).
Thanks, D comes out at 11.0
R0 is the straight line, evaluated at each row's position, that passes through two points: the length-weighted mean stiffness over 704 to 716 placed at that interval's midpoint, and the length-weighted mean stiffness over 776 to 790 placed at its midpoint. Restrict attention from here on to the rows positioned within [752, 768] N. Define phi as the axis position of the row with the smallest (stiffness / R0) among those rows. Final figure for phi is 763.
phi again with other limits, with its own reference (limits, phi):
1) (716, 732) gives 723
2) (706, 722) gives 721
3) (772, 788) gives 783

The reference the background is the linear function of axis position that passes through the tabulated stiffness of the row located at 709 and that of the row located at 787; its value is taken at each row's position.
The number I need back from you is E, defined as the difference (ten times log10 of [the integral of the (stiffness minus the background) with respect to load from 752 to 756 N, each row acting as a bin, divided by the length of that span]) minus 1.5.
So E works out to 15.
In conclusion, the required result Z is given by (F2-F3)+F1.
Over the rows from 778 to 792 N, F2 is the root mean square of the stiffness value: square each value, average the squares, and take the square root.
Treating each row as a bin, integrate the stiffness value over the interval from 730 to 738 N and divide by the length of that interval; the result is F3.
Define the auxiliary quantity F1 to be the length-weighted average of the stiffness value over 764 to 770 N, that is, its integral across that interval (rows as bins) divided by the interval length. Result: 513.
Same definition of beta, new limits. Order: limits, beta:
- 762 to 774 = 20.1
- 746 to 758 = 20.2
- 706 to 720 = 16.1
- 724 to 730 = 16.0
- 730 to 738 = 17.8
